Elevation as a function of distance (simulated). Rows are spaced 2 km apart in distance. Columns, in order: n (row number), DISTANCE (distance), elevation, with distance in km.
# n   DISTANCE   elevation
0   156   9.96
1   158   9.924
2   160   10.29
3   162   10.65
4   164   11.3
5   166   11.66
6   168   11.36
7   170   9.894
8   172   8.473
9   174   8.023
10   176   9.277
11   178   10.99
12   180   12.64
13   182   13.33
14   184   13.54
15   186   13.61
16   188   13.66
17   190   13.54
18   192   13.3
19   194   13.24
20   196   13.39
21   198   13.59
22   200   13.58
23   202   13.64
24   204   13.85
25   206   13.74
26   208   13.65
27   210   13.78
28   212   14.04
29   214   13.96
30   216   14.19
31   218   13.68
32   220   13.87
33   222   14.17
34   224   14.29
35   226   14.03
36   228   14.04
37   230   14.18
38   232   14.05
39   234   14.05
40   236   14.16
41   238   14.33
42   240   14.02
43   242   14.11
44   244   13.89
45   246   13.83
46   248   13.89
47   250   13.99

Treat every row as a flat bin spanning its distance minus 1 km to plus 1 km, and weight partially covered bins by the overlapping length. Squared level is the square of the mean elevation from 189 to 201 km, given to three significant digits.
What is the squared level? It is 181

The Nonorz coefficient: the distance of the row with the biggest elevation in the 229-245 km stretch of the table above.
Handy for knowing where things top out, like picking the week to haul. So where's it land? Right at 238 km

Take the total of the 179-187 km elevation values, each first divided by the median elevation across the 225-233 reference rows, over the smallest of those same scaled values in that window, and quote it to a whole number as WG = 4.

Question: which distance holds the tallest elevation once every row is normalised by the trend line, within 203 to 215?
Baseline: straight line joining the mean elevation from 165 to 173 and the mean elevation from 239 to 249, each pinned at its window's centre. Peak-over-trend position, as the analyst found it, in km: 204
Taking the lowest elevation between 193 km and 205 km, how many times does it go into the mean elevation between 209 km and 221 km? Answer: 1.1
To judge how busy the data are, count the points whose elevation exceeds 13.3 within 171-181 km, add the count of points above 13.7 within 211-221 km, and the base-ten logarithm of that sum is 0.60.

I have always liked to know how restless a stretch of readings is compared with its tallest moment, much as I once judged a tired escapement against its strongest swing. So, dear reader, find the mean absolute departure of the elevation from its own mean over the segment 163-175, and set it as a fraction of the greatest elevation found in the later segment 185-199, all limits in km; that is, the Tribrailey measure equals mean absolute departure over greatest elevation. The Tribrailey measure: 0.10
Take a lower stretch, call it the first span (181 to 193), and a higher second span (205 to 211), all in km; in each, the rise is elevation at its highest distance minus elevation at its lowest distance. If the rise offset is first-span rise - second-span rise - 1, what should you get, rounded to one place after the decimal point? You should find -1.1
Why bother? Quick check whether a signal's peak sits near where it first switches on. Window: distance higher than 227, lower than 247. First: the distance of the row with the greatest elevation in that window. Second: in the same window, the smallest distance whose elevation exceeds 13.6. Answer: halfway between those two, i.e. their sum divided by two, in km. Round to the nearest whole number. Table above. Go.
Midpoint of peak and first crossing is 233 km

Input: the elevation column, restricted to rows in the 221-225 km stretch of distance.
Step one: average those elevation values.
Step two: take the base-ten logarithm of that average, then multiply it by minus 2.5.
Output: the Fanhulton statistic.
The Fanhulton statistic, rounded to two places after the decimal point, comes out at -2.88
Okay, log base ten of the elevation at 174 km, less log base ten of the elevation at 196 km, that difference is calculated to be -0.222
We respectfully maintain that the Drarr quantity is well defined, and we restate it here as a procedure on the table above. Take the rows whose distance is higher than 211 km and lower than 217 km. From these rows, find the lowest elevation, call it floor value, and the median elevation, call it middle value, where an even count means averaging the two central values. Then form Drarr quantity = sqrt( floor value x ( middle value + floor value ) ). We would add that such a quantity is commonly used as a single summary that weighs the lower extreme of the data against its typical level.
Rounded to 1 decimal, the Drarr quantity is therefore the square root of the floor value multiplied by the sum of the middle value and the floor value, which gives 19.8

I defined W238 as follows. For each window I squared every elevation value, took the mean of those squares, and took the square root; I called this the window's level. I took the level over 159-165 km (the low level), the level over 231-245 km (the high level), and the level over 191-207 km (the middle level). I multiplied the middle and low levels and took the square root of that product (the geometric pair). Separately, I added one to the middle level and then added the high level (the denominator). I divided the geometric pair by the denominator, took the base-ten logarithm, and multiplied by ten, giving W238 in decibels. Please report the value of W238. -3.75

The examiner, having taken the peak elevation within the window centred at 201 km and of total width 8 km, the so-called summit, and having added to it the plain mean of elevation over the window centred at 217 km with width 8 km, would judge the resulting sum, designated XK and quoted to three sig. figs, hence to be 27.8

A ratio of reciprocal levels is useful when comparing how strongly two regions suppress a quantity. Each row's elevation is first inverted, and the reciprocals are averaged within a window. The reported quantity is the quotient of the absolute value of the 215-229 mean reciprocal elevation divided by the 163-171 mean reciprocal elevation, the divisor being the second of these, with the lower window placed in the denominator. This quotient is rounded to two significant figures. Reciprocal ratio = 0.78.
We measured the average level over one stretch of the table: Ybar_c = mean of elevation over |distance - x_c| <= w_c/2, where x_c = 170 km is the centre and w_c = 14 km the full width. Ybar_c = 10.0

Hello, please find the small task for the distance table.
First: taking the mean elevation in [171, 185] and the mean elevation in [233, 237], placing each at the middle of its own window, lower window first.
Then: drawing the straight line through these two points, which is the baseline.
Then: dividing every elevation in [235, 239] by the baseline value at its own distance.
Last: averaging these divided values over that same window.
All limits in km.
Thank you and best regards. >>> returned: 1.00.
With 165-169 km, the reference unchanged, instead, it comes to 1.12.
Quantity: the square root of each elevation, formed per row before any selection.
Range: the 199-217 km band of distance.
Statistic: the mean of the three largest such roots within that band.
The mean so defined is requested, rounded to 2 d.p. 3.75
